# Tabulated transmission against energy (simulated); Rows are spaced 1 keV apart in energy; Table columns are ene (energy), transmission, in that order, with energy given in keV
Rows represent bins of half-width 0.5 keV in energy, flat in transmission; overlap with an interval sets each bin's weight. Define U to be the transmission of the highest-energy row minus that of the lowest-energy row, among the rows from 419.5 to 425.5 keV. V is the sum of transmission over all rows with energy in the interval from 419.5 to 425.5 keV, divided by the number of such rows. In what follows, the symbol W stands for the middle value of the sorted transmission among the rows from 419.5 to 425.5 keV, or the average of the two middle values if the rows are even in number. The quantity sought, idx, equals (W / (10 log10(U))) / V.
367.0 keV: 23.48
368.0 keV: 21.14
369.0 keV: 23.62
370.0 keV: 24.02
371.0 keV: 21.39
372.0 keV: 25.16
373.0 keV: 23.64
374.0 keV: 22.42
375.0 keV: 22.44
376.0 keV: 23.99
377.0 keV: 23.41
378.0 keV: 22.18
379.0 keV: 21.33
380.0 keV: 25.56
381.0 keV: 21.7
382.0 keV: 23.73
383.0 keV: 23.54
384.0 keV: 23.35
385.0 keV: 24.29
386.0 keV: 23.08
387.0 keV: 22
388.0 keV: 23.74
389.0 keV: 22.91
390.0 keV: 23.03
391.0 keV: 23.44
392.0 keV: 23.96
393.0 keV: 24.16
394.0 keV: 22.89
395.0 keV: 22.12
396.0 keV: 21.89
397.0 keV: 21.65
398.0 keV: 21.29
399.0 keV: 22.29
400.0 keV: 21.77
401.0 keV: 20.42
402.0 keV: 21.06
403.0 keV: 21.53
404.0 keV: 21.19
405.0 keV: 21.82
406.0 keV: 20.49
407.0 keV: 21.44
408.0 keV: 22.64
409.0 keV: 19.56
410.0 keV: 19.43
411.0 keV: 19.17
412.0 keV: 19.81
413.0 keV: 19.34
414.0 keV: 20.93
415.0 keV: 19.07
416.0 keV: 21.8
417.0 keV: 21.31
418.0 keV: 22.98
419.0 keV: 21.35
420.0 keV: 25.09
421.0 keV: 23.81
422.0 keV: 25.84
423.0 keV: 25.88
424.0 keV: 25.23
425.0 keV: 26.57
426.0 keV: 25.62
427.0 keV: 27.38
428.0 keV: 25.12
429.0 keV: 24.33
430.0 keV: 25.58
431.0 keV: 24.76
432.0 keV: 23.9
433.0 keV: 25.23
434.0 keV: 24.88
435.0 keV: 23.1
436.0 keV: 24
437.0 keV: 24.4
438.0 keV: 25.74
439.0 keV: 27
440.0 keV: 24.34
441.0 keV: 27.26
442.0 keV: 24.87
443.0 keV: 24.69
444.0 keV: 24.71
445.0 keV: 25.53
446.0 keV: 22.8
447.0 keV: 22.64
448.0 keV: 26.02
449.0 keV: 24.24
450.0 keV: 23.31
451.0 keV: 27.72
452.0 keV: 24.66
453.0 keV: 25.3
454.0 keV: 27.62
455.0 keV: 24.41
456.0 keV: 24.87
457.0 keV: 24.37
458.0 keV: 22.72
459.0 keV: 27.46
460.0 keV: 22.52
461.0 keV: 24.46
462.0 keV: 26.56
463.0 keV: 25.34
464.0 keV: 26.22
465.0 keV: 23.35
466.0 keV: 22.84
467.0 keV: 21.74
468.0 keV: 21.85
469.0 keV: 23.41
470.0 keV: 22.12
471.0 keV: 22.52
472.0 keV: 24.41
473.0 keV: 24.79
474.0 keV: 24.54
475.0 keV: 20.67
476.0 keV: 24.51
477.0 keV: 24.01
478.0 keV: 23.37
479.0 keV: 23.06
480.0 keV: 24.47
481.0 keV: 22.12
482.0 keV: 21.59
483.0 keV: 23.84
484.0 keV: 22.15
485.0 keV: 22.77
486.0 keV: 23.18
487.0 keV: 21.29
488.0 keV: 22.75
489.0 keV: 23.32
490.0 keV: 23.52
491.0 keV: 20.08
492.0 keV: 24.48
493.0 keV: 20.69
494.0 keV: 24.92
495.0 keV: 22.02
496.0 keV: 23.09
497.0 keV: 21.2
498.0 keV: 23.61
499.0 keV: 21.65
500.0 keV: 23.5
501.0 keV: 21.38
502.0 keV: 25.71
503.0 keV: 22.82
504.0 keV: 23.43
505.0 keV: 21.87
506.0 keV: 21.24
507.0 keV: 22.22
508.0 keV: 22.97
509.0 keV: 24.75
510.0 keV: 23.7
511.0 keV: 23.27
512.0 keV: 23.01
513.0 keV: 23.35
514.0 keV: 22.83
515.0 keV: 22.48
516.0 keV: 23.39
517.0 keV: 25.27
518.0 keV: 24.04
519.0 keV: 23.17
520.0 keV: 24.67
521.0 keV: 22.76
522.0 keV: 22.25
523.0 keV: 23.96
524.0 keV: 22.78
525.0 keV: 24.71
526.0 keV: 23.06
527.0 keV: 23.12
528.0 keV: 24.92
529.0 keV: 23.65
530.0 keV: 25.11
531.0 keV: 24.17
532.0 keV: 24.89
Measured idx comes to 0.6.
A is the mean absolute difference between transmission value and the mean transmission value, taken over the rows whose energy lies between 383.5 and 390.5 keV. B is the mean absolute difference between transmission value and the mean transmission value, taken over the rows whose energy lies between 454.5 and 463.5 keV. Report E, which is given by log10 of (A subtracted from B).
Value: -0.18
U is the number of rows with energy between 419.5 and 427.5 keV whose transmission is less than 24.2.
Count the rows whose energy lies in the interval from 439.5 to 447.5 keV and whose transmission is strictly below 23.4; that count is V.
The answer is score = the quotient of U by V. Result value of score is 0.5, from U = 1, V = 2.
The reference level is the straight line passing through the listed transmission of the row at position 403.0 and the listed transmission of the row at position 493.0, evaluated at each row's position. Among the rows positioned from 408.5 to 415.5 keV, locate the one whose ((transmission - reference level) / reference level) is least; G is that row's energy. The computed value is 415.0 keV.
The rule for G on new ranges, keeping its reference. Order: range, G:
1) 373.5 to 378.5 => 378.0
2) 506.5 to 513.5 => 507.0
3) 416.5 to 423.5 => 417.0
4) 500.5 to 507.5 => 506.0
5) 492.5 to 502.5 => 493.0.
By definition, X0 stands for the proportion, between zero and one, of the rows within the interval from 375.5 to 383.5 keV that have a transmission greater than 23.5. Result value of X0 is 0.50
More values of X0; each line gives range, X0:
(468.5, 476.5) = 0.50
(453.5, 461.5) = 0.75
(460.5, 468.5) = 0.50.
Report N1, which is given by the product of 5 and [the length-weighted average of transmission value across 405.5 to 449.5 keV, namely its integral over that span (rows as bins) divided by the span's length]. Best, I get 118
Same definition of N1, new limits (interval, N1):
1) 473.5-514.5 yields 115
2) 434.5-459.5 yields 125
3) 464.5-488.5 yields 115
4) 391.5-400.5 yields 112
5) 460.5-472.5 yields 119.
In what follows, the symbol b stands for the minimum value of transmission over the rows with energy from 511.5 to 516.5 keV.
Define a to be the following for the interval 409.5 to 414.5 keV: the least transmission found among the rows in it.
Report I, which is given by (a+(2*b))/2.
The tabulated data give 32.1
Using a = 19.17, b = 22.48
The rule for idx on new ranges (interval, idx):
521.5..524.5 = -0.4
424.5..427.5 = -1.1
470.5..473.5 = 0.3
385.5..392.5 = -1.8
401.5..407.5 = -0.2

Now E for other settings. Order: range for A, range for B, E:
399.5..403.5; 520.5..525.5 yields -0.42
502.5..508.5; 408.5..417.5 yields -0.66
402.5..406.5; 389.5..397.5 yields -0.47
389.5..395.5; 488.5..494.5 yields 0.02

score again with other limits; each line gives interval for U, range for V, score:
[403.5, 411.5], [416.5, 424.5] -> 2.7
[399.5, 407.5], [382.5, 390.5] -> 1.6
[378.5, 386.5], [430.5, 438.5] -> 6.0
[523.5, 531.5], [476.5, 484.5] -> 1.0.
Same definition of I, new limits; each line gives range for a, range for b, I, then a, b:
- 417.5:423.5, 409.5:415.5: 29.7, 21.35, 19.07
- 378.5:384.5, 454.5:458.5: 33.4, 21.33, 22.72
